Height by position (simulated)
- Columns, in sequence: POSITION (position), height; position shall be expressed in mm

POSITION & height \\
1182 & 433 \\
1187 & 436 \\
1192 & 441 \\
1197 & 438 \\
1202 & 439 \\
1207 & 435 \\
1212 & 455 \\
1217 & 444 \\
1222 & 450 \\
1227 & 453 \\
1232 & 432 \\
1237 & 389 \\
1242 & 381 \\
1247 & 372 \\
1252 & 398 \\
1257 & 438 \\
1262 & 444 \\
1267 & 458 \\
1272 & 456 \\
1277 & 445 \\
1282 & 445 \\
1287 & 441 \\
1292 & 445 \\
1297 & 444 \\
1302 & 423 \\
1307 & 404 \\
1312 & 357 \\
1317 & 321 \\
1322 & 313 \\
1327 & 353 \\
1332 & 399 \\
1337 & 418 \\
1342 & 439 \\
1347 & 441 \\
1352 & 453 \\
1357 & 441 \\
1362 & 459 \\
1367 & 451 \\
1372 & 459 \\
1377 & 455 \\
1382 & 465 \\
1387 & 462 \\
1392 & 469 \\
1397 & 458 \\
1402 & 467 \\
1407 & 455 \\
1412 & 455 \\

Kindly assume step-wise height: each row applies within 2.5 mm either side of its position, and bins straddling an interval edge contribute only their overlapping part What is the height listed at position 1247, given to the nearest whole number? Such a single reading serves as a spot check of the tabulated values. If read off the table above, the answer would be 372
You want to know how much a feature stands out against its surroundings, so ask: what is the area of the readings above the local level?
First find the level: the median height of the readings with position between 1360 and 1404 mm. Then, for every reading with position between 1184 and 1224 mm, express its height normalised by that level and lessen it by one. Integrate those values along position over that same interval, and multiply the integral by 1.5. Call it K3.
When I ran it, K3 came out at -2.2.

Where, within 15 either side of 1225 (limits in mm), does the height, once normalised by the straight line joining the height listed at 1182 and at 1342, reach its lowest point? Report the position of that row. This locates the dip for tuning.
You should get 1237 mm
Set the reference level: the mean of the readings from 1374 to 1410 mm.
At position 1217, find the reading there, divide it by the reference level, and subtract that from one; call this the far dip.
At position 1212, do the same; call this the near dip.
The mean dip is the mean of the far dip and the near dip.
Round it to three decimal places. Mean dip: 0.026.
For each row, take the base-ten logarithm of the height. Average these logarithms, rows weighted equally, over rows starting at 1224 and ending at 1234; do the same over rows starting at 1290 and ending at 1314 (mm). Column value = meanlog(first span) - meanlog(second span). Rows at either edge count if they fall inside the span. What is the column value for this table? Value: 0.030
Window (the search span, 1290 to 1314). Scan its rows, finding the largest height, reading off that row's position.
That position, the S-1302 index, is 1292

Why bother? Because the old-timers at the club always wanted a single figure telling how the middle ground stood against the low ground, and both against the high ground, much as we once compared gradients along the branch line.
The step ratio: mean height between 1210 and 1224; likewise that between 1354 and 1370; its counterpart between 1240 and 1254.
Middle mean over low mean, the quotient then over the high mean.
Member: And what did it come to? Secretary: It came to 0.0019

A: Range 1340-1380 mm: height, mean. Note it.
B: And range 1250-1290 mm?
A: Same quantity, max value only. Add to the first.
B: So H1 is 908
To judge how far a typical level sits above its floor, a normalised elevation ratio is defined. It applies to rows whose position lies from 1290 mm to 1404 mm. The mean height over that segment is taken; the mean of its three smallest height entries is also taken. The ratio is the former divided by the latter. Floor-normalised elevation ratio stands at 1.29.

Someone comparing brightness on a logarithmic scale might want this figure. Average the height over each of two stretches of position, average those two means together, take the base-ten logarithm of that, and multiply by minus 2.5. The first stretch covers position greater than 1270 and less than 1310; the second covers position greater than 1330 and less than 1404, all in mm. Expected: -6.62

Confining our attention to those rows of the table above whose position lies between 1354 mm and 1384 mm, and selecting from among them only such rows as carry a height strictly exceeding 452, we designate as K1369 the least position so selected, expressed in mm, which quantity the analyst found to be 1362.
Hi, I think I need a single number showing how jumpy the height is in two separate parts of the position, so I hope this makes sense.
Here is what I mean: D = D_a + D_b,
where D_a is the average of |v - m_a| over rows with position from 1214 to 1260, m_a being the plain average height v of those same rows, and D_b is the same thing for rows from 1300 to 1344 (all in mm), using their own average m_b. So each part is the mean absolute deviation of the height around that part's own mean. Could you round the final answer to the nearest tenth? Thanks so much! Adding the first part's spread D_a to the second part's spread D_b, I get 68.6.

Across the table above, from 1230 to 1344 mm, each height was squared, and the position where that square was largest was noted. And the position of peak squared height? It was 1267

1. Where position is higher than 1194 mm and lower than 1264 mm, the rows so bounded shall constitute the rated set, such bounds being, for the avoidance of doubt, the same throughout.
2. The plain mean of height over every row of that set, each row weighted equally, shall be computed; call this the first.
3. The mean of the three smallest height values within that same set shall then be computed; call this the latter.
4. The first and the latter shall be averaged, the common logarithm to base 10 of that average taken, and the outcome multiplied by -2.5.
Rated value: -6.515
